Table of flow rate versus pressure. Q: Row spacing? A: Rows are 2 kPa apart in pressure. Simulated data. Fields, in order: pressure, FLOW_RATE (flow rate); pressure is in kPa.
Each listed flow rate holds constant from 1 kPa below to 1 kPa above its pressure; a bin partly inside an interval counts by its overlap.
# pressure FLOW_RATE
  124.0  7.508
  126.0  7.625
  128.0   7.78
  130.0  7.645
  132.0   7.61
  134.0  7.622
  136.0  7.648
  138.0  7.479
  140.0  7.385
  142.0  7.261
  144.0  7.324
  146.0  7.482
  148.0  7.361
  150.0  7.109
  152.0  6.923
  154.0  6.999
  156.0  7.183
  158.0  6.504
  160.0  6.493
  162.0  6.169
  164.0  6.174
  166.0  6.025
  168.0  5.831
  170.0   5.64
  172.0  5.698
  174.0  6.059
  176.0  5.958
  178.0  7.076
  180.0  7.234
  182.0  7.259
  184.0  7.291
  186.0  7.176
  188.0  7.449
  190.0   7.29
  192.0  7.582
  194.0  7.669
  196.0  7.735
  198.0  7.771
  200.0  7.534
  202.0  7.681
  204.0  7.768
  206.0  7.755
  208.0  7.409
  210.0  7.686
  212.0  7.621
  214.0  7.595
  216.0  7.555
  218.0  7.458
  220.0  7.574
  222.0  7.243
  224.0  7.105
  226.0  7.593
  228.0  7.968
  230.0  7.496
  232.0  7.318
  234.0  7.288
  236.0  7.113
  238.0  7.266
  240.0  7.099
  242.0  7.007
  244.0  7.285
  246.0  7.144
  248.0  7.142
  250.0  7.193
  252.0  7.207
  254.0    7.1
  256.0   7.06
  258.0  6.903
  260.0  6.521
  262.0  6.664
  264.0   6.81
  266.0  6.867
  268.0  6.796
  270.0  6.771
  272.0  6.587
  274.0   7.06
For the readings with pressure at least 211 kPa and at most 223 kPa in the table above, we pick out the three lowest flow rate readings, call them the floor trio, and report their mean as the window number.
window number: 7.4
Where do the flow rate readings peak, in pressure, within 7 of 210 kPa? 204.0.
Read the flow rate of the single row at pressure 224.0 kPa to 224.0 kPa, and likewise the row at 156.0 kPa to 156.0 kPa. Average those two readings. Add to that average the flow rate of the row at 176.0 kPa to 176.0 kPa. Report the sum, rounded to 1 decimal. 13.1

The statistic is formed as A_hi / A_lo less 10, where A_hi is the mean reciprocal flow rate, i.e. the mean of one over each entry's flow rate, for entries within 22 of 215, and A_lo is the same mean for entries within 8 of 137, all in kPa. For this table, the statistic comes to -9.01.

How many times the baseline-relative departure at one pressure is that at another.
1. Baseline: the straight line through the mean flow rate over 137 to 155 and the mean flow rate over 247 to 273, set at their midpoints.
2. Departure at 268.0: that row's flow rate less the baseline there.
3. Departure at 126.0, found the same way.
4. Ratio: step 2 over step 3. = -0.2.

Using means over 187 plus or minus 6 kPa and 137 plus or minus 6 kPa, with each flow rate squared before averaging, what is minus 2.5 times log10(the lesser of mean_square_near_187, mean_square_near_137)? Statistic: -4.33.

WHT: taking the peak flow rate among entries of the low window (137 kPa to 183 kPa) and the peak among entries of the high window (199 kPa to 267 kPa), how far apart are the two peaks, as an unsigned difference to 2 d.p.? 0.49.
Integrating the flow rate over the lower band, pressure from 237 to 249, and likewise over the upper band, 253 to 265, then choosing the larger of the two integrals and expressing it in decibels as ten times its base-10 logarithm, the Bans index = 19.3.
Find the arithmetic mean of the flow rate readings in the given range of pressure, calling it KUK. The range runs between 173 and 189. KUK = 6.94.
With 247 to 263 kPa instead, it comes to 6.97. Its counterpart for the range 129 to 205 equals 7.06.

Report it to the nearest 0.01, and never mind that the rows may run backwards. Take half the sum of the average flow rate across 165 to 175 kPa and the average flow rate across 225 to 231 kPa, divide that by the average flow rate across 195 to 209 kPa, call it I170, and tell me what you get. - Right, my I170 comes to 0.88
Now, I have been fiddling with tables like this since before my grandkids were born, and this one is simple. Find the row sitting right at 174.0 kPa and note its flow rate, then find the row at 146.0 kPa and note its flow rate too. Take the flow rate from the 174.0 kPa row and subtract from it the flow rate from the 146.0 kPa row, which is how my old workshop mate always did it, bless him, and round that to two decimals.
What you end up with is -1.42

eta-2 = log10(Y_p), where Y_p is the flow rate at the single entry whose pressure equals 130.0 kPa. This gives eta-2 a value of 0.88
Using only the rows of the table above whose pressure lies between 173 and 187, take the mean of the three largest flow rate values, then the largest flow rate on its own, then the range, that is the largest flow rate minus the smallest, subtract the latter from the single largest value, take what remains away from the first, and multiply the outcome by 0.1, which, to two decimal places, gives 0.13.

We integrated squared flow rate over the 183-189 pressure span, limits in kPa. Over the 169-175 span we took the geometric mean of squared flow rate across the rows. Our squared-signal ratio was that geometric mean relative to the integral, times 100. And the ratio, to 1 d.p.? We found 10.5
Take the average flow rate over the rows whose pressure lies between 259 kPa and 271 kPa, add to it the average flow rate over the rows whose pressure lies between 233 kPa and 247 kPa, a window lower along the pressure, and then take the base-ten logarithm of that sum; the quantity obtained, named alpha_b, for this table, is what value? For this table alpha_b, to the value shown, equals 1.14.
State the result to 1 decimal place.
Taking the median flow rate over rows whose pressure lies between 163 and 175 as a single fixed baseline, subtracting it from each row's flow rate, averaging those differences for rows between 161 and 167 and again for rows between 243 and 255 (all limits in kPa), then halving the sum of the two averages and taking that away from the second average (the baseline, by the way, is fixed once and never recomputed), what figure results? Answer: 0.5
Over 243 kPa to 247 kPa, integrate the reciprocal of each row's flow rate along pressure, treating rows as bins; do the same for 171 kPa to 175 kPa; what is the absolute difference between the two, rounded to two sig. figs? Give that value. 0.13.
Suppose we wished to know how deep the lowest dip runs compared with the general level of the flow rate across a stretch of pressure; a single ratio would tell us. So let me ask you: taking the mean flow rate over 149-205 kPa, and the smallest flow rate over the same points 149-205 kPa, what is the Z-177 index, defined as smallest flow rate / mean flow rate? 0.82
